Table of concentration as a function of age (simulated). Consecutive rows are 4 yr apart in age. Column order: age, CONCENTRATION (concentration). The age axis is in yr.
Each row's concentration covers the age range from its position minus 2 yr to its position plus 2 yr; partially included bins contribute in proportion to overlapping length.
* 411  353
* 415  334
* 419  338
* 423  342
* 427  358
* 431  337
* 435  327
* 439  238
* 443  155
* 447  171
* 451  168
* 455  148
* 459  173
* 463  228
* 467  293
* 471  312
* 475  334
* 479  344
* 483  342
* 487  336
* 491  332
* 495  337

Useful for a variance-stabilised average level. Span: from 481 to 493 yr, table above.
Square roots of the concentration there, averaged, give 18.3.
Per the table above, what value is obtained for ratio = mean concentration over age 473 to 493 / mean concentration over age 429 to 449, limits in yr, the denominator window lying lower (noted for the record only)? 1.37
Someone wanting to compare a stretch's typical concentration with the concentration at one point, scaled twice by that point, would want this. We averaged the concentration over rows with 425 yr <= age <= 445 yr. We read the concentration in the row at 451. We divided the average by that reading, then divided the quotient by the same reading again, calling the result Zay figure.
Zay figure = 0.010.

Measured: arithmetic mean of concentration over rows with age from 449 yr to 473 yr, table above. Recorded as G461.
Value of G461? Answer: 220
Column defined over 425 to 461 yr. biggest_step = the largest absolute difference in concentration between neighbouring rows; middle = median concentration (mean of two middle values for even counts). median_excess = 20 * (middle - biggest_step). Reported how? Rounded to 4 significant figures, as 1680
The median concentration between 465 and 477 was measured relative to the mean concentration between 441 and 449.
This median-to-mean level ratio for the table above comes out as 1.9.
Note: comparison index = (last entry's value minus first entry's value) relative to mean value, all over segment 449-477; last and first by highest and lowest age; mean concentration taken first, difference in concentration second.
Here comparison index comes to 0.70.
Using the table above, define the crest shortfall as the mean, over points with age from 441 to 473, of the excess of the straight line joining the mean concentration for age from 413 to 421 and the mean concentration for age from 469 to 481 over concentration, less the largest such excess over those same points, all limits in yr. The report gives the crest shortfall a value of -58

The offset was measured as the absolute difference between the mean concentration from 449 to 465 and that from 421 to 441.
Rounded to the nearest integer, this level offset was 141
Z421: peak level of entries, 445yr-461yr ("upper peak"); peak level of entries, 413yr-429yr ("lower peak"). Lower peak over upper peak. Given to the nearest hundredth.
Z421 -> 2.07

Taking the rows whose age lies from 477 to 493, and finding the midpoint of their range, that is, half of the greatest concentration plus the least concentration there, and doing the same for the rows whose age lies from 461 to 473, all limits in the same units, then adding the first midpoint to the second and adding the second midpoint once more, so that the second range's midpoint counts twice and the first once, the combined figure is 878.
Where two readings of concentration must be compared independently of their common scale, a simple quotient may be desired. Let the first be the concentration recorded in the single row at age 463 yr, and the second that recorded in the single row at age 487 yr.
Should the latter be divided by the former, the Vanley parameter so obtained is 1.5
